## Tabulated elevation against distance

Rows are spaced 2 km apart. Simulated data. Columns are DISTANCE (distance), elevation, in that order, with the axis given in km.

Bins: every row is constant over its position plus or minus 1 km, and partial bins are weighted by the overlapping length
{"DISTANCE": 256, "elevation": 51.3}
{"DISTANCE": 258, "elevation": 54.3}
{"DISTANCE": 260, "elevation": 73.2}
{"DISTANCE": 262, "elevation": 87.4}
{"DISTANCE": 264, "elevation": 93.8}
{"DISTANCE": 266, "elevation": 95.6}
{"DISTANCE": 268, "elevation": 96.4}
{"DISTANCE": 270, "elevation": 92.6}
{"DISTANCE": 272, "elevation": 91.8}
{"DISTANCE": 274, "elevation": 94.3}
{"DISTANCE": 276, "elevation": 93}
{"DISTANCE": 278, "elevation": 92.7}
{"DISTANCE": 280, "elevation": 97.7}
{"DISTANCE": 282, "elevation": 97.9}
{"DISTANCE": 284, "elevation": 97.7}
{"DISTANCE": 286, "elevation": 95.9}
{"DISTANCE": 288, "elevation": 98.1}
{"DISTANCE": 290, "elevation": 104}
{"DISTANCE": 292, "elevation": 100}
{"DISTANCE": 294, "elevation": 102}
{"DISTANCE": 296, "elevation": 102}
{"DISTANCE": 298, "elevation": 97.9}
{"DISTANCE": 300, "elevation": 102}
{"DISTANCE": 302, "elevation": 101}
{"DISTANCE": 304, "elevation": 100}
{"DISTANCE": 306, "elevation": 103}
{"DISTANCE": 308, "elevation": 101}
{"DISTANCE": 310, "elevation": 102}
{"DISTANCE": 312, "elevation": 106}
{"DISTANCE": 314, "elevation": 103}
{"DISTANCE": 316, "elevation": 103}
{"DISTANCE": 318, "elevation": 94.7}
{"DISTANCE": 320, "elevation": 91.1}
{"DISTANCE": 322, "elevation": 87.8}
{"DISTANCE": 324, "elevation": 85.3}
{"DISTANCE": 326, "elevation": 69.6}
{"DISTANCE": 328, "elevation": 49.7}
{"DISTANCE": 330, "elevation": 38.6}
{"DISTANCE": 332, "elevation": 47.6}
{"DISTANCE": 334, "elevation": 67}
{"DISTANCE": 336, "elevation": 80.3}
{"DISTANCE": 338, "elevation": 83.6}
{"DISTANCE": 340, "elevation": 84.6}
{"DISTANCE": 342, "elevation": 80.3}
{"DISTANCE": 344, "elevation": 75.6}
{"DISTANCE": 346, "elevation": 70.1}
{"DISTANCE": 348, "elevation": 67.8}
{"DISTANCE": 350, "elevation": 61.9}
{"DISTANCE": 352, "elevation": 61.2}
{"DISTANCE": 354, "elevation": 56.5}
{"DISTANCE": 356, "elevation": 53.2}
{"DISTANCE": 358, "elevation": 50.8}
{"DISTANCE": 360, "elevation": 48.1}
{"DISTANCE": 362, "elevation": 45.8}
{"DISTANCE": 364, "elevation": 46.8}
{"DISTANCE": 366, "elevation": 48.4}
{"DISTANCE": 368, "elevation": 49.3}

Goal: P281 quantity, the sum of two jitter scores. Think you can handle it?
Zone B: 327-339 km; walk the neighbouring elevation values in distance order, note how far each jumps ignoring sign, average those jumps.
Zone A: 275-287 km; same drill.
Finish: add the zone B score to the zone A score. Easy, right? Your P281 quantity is 13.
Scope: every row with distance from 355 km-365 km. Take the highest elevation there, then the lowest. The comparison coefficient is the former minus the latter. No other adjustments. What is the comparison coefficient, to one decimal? 7.4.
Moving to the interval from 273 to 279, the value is 1.6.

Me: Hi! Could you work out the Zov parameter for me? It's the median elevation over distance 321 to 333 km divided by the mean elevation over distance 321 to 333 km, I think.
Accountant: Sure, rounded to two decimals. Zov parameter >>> 0.95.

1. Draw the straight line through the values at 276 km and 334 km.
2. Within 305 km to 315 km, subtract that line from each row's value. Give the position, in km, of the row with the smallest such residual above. 308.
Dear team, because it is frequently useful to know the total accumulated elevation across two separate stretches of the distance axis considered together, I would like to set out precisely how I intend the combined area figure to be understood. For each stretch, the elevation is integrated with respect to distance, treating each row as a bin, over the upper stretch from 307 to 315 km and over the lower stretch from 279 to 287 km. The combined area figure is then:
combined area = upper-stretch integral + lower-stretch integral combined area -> 1602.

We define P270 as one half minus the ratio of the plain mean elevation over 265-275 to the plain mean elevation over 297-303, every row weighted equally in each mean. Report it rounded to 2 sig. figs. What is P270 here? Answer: -0.44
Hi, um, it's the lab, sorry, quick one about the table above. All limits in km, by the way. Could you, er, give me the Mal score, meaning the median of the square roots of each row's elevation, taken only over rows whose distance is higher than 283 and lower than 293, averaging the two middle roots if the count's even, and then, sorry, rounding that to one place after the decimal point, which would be 9.9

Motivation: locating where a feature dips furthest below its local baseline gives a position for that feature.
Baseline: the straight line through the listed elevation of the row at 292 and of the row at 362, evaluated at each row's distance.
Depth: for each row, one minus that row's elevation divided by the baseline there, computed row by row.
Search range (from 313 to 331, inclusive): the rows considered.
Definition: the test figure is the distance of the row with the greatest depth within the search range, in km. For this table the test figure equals 330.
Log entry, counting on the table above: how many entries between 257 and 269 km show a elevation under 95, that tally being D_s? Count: 4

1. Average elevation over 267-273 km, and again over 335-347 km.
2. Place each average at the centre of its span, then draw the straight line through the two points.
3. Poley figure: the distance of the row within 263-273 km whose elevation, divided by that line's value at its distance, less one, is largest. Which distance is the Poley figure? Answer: 268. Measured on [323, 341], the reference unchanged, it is 340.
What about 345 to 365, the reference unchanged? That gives 346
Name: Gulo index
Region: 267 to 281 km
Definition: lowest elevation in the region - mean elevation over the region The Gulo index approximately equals -2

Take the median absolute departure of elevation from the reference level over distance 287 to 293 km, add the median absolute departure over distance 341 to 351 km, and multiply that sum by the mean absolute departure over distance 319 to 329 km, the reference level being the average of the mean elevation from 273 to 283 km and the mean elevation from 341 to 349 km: 362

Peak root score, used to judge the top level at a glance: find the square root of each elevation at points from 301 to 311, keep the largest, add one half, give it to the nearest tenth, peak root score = 10.6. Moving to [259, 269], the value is 10.3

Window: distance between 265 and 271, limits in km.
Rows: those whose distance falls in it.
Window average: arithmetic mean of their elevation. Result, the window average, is 95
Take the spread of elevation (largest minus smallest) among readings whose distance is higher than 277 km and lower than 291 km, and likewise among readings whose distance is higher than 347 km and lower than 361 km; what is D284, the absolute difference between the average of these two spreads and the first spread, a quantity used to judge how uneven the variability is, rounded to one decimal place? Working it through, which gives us 4.2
